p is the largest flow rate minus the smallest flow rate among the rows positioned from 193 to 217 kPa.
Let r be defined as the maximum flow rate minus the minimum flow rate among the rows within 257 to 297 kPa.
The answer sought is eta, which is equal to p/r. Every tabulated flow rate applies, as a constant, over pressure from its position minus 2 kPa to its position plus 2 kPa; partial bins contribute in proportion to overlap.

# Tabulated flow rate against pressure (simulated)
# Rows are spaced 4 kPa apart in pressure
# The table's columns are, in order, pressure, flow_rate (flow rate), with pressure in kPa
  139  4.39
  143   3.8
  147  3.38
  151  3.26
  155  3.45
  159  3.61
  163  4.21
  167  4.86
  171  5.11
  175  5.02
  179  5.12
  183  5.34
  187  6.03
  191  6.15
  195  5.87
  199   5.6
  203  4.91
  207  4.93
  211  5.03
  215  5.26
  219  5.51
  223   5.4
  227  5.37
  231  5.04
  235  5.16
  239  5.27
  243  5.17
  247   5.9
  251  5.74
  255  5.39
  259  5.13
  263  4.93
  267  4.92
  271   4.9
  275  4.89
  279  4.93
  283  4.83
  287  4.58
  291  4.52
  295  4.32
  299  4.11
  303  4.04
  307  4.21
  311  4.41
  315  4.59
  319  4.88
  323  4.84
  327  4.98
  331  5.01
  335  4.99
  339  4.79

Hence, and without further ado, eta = 1.2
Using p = 0.96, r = 0.8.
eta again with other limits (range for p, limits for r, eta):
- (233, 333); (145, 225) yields 0.6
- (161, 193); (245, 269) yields 2.0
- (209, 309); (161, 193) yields 1.0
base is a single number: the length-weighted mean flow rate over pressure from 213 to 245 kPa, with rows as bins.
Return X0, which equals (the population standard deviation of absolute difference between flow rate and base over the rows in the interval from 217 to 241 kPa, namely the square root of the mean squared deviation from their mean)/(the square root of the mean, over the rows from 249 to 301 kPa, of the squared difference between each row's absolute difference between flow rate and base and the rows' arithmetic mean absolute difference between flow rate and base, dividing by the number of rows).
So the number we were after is 0.28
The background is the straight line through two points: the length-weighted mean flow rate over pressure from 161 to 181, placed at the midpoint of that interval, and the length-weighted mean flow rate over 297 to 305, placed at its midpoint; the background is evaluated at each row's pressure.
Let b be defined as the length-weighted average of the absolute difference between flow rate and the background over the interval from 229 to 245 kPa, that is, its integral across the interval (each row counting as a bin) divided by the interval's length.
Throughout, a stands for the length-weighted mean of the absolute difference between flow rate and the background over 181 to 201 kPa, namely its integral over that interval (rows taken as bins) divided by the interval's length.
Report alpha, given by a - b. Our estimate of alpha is 0.4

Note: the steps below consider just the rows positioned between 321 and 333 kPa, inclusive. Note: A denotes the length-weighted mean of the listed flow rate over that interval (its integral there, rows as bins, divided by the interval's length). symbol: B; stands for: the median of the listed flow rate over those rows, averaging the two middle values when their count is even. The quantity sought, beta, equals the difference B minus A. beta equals 0.037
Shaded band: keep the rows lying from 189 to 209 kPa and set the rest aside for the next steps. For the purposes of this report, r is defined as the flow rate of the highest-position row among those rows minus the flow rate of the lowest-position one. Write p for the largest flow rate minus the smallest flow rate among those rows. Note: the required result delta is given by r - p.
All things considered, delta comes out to -2.5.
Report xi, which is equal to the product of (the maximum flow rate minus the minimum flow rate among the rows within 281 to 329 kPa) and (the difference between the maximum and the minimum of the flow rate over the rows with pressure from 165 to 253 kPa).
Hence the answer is 1.2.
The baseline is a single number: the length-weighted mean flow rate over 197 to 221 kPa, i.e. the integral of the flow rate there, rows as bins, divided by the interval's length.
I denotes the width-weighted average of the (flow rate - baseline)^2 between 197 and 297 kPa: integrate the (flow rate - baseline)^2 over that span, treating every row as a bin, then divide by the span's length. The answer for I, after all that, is 0.14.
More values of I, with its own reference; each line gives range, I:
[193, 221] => 0.13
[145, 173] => 1.98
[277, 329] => 0.52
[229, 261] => 0.10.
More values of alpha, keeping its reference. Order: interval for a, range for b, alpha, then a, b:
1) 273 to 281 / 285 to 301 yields 0.4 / 0.7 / 0.26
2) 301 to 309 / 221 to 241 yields -0.7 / 0.1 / 0.75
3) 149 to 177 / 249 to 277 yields 0.0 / 0.8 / 0.82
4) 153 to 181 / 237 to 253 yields -0.5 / 0.6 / 1.11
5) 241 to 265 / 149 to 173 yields 0.1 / 1.0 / 0.92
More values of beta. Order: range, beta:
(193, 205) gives 0.140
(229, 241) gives 0.003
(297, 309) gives -0.010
